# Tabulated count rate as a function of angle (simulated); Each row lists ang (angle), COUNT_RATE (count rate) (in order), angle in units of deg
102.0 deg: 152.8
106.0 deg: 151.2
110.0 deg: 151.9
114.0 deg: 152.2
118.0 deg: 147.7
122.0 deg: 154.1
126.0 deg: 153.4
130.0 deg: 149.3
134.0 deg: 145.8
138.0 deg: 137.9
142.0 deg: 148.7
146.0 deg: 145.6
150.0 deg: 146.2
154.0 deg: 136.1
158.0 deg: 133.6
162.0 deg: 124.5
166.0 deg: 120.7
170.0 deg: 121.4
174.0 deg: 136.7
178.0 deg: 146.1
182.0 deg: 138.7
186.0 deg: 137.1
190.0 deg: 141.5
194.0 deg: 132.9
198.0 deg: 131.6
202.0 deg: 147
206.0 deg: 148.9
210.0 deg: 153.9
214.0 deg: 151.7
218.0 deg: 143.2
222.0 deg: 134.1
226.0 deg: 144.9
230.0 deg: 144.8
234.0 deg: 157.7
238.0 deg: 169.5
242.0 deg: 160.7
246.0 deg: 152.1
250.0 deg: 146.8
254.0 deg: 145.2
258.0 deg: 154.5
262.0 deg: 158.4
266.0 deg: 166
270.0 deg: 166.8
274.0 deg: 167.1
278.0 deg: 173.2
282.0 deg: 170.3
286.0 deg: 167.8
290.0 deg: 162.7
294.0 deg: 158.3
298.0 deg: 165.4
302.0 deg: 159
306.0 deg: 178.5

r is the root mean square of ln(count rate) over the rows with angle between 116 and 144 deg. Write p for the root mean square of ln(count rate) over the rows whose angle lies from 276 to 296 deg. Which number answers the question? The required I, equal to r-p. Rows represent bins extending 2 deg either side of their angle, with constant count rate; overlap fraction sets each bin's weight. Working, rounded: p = 5.11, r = 5.00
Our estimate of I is -0.12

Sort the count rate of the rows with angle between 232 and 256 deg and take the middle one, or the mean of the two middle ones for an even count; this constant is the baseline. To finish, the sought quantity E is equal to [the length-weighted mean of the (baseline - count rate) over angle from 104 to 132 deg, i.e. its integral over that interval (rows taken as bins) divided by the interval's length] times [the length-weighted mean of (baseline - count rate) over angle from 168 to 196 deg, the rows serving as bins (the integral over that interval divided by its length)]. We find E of 65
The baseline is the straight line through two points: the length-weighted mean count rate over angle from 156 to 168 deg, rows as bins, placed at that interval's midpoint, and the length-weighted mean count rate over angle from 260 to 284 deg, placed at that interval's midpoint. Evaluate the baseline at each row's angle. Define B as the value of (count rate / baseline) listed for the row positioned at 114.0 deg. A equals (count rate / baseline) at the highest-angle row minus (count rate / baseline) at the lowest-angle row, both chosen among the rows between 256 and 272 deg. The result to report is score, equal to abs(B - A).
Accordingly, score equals 1.35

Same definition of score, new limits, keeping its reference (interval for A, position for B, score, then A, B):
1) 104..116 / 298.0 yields 0.97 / -0.030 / 0.94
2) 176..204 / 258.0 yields 1.02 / -0.063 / 0.95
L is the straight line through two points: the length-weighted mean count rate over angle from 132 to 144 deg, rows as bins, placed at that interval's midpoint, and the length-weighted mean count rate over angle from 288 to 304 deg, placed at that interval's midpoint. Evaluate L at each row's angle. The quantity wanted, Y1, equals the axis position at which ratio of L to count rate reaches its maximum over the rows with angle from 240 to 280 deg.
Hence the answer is 254.0 deg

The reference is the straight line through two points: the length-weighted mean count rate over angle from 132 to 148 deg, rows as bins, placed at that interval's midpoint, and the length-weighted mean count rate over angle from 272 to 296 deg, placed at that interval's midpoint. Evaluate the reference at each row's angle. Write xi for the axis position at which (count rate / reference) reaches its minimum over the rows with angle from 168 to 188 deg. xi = 170.0 deg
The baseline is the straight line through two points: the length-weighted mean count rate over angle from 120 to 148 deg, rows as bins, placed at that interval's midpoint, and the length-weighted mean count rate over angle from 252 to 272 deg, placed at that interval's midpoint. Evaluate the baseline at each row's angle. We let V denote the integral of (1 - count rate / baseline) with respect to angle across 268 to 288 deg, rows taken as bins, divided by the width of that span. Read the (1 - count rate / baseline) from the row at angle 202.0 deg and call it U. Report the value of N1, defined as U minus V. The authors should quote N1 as 0.10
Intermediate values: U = 0.04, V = -0.06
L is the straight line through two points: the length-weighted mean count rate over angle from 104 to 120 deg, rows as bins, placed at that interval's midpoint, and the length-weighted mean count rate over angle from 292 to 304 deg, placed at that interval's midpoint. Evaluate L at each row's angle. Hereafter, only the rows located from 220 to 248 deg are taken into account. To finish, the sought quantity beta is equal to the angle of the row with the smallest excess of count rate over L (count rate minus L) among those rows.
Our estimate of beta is 222.0 deg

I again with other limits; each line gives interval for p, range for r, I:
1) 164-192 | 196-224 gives 0.07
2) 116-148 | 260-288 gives 0.12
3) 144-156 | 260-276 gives 0.14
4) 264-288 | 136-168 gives -0.21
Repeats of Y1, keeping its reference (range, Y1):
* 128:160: 158.0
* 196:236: 198.0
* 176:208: 198.0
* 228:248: 230.0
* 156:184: 166.0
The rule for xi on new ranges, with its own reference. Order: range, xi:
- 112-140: 138.0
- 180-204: 198.0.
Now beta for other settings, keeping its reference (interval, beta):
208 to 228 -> 222.0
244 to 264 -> 254.0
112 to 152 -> 138.0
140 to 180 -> 166.0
